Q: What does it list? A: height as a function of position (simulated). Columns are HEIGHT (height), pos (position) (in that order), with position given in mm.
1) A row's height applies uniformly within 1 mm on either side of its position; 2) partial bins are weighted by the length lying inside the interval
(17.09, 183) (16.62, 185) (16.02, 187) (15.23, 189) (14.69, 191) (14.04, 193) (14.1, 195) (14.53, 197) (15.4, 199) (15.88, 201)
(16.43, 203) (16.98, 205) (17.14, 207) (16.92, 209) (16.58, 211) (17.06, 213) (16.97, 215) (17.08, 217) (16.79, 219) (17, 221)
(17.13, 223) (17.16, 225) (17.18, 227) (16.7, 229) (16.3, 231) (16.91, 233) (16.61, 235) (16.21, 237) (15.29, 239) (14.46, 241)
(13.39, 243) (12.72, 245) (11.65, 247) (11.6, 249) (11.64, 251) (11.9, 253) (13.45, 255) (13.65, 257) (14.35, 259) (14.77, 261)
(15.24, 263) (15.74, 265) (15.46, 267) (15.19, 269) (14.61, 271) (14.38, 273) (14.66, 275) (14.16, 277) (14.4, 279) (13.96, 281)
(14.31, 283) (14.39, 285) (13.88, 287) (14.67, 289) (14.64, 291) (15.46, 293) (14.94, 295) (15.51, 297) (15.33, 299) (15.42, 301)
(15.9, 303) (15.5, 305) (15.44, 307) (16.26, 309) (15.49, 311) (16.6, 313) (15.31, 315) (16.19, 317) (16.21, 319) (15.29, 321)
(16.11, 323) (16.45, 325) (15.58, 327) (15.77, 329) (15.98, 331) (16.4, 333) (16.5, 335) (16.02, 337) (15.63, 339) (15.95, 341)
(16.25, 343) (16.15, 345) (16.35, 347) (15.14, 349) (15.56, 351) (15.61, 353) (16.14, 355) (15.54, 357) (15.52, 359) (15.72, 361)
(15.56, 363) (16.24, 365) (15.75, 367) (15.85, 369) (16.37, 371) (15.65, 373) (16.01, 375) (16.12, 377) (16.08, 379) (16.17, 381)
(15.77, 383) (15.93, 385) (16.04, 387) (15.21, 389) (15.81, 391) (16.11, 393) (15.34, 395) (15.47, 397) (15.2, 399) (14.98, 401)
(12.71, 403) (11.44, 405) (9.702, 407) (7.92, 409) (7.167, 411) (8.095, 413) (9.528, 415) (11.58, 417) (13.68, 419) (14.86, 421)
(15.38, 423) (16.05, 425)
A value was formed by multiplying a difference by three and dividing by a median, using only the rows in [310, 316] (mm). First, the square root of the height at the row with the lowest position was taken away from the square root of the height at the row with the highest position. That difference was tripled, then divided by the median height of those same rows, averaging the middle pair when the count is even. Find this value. -0.004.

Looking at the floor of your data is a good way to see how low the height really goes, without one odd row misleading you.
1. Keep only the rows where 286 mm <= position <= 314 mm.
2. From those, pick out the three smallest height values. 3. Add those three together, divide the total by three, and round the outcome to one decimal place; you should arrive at 14.4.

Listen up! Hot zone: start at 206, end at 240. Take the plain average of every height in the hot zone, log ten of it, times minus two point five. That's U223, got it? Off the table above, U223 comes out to -3.06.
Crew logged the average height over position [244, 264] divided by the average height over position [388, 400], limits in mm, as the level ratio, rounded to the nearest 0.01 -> 0.84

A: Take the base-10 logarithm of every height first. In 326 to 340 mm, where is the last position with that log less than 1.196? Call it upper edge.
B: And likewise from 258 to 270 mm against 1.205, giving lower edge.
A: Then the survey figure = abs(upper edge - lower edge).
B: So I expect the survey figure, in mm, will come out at 70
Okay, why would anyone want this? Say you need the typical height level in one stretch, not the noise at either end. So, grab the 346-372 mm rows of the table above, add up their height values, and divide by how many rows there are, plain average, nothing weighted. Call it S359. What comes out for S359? 15.80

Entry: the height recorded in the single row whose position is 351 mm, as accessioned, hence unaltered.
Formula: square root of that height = 3.94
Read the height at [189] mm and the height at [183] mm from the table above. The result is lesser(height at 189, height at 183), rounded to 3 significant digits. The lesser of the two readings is 15.2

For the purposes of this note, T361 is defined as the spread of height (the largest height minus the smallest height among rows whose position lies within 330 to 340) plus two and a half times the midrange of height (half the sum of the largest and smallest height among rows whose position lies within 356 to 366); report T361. 40.6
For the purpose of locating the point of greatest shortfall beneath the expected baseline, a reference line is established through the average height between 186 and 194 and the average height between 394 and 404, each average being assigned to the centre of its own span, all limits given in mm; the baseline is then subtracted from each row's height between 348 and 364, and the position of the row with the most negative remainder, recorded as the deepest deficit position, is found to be 349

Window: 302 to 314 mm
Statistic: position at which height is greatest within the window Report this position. 313 mm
